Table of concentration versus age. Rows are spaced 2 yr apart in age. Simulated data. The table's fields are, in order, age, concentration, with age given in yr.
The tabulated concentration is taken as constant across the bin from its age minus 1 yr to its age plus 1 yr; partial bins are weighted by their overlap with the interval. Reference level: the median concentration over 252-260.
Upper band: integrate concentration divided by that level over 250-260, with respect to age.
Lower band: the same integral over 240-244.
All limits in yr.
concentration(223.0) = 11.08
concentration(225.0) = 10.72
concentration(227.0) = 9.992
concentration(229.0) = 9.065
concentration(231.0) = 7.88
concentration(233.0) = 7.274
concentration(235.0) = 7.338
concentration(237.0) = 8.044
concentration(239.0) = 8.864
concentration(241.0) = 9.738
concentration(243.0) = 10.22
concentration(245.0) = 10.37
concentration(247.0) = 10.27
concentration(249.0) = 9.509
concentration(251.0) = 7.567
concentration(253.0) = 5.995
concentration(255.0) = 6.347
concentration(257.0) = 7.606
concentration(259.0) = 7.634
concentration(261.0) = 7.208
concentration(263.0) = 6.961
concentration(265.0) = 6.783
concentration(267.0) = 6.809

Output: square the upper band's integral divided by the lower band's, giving 3.1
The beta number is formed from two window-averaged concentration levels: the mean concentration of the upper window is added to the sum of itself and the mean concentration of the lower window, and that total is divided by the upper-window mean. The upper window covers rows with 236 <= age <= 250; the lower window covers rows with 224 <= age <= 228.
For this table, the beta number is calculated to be 3.08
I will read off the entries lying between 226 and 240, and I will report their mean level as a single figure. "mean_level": 8.4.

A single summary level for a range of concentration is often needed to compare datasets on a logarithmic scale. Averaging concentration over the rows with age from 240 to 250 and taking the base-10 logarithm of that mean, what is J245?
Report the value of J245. 1.00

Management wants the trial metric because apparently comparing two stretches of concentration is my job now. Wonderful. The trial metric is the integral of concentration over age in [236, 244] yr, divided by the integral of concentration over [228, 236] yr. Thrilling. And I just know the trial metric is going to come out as 1.2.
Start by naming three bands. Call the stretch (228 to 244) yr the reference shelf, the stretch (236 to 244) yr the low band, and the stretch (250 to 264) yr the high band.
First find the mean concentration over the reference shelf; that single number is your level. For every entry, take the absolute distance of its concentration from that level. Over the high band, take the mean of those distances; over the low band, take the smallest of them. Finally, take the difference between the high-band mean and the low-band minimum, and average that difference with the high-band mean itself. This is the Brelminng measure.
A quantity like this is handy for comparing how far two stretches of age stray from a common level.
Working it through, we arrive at 1.35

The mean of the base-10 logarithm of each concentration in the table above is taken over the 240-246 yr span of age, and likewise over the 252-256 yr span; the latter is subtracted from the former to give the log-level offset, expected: 0.21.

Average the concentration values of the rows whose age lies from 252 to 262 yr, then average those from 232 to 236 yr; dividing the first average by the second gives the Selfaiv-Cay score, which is 0.95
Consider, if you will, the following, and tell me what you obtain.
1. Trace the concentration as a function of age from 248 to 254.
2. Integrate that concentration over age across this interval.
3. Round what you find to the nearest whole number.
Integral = 46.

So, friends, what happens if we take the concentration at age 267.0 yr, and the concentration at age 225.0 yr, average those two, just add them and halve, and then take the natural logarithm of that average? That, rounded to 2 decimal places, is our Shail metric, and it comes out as 2.17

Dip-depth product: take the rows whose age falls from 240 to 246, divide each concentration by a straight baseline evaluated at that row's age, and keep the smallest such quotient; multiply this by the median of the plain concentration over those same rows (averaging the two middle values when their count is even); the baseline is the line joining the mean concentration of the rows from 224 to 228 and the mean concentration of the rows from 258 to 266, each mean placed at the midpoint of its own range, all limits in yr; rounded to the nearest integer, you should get 11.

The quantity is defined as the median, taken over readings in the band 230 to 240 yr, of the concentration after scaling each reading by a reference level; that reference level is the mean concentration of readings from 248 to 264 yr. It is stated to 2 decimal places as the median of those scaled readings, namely 1.07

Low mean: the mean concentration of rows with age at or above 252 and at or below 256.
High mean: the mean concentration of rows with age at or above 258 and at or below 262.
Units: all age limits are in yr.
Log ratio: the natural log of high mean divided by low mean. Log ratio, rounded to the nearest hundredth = 0.18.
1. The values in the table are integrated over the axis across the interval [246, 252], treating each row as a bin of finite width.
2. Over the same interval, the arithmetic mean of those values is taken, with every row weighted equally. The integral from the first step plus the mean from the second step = 64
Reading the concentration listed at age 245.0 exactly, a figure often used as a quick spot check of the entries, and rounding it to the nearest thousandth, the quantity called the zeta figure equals 10.370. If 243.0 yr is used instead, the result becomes 10.220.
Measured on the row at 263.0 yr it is 6.961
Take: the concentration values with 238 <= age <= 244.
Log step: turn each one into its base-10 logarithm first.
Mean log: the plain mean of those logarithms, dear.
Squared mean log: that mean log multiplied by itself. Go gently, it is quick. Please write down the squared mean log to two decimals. 0.96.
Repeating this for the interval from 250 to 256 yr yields 0.67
